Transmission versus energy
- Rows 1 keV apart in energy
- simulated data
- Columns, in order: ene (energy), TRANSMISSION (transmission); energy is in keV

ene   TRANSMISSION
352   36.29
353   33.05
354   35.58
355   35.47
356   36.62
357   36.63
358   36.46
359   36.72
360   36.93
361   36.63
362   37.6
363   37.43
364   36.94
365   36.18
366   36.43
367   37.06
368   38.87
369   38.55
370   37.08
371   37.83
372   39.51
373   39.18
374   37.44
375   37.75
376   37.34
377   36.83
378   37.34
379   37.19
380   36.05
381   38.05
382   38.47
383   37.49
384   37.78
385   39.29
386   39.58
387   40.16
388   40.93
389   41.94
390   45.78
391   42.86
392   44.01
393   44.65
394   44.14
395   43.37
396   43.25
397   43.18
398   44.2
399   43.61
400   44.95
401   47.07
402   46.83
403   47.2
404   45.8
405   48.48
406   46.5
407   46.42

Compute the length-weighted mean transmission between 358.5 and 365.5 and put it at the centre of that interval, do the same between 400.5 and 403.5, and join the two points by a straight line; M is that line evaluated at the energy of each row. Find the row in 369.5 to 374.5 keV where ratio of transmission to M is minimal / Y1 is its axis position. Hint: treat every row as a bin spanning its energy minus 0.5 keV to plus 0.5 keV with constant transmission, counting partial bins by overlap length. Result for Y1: 374 keV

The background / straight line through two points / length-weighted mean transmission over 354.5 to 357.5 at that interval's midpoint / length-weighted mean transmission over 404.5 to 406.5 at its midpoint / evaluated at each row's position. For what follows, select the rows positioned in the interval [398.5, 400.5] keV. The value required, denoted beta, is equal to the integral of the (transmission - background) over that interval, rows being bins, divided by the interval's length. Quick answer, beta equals -1.8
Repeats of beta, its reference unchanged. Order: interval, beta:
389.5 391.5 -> 0.2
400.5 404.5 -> -0.1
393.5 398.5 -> -1.7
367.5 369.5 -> -0.4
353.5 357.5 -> -0.1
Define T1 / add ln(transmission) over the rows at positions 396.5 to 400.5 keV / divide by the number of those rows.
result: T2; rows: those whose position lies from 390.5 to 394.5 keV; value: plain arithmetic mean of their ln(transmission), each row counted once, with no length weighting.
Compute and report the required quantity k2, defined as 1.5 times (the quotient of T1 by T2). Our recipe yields 1.50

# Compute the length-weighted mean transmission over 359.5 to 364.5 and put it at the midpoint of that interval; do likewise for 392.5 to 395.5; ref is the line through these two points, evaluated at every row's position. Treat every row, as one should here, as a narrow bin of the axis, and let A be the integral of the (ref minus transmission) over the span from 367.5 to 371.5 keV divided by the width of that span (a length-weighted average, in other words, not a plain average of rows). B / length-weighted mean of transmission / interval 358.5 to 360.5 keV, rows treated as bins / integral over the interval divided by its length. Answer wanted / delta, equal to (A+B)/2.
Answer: 19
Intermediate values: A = 0.7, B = 36.8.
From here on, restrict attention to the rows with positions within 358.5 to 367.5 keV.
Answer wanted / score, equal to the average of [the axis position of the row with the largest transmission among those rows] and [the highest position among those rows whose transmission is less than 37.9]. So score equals 364.5 keV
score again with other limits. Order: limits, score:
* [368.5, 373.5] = 371.5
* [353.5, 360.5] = 360.0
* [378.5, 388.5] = 386.0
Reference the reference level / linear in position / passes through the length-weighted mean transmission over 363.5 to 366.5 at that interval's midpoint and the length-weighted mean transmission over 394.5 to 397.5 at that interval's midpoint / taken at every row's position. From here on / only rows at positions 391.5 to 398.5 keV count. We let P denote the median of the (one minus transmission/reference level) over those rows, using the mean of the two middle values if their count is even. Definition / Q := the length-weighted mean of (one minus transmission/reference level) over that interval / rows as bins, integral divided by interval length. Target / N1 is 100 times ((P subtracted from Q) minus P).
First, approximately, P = -0.01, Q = -0.02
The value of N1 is 0.5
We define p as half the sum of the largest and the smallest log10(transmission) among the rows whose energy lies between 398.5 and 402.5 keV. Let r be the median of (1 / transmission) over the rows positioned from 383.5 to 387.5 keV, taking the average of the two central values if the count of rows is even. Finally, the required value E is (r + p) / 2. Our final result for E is 0.841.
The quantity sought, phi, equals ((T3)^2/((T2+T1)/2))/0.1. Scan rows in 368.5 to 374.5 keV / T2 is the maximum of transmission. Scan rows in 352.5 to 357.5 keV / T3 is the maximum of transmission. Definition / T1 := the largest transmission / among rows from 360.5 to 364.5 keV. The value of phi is 348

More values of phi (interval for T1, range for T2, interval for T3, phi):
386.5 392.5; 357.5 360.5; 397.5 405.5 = 568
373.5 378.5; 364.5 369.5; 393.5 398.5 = 510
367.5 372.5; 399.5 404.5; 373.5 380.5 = 329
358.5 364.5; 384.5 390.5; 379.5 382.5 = 355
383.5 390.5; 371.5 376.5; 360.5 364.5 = 332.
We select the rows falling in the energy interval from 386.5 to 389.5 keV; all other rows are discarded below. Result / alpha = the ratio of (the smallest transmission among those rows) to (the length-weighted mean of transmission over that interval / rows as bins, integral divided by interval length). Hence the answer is 0.979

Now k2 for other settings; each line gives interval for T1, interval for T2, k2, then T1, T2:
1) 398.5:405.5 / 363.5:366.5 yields 1.60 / 3.83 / 3.60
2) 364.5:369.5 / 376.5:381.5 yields 1.50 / 3.62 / 3.61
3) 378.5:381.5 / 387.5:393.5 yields 1.44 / 3.61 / 3.77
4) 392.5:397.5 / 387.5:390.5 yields 1.51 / 3.78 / 3.76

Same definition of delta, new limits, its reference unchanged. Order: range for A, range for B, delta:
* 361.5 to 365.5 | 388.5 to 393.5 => 22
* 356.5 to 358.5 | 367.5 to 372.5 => 19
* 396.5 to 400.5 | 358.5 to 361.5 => 19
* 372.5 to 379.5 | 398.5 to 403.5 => 24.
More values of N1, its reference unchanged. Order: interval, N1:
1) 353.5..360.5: 4.0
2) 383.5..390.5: -4.2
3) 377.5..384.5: -5.7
